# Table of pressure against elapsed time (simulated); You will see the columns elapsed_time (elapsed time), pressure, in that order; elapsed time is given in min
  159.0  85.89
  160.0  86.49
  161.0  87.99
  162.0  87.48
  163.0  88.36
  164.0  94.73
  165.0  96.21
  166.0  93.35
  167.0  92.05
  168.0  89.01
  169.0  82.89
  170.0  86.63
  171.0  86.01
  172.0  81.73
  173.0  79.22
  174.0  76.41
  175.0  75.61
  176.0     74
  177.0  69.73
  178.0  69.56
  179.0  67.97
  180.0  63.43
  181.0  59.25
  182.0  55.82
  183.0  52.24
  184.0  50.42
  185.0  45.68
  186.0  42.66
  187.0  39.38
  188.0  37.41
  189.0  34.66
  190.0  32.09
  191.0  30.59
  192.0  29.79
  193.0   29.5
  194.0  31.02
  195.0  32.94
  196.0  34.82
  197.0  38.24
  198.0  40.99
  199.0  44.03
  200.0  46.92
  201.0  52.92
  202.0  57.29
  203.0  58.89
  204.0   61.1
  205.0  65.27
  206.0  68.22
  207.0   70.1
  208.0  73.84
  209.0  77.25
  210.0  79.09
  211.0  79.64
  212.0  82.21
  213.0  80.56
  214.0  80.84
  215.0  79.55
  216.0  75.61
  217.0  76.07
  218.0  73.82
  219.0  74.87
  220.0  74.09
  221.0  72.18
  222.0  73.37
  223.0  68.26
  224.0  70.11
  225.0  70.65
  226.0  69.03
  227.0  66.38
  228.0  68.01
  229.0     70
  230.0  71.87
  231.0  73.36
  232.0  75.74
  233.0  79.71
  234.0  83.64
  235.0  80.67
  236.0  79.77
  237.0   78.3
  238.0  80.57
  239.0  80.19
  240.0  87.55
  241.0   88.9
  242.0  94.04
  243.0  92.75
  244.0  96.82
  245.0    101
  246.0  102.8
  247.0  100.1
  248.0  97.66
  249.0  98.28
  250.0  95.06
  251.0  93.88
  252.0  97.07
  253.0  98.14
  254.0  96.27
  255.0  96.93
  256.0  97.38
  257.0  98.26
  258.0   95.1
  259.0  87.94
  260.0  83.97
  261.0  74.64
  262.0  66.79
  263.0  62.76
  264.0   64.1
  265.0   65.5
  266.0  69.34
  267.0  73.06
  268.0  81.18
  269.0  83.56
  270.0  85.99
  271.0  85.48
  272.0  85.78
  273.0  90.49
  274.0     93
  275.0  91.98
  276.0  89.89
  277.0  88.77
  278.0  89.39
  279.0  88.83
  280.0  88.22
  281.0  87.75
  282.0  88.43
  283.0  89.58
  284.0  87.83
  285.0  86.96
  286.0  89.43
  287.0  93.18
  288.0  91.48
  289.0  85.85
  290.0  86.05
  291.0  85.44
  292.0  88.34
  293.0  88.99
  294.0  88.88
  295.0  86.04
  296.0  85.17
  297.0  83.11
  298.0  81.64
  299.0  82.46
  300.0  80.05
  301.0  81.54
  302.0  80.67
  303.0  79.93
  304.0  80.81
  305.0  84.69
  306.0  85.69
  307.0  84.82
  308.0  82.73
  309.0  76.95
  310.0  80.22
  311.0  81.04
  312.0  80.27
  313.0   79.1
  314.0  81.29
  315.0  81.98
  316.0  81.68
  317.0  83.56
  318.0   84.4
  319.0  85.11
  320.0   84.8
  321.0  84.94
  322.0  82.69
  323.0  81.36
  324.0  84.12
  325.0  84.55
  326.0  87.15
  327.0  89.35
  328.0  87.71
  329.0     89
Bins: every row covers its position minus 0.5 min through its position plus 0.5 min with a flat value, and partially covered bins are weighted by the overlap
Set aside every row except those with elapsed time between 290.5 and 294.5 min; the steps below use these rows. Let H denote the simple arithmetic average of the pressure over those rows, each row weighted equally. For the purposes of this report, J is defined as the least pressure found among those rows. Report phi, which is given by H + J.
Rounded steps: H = 88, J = 85.44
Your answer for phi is 173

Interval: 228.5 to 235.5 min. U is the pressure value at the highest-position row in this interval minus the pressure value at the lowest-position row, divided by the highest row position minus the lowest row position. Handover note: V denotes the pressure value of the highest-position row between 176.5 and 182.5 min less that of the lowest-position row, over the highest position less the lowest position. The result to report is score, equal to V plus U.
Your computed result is -1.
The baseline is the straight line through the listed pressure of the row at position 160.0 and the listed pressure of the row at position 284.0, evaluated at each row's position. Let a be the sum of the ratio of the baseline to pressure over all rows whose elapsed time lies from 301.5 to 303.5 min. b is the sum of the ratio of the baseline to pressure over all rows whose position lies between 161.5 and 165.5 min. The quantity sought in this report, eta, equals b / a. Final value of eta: 1.7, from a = 2.2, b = 3.8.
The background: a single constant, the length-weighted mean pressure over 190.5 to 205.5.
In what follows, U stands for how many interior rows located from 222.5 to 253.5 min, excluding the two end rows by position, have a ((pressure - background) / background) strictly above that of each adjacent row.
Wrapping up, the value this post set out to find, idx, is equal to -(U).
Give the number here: -6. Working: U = 6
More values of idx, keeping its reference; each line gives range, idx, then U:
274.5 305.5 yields -7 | 7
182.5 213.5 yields -1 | 1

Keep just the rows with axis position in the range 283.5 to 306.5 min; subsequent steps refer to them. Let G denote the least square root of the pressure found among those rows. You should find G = 8.9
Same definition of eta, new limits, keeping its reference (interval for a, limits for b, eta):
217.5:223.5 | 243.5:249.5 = 0.7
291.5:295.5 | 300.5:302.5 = 0.5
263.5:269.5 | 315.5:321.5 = 0.9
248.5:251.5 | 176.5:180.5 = 1.9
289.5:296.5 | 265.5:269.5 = 0.6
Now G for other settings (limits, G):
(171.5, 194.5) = 5.4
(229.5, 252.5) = 8.5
